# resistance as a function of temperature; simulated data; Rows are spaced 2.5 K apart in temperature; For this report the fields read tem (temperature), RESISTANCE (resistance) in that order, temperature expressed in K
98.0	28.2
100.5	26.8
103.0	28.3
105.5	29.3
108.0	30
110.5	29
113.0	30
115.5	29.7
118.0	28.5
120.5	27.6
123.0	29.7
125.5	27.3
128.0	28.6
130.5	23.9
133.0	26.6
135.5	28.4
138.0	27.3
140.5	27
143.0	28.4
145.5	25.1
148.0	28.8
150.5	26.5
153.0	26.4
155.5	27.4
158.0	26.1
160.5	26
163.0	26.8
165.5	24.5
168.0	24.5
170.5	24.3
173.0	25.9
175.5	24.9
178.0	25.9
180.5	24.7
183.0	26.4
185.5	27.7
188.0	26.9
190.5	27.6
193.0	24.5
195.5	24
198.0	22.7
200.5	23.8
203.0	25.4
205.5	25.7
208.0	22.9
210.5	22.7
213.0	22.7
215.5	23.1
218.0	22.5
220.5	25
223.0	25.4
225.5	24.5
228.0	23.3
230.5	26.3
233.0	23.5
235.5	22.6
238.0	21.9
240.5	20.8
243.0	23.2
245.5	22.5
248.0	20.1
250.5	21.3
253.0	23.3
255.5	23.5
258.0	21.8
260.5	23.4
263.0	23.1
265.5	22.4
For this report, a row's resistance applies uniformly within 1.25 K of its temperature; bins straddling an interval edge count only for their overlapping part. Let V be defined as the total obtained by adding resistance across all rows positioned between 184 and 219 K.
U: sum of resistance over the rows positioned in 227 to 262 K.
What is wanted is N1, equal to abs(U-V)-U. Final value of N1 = -293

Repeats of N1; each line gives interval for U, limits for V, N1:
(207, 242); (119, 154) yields -273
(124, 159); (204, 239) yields -332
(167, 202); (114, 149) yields -321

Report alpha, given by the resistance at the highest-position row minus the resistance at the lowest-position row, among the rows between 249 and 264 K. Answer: 1.8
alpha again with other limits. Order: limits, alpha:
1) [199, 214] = -1.1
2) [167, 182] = 0.2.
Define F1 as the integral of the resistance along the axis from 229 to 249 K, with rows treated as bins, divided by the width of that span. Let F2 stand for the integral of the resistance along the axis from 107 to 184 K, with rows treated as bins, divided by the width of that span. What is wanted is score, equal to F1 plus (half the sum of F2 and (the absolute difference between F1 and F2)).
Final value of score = 38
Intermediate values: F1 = 23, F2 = 27.0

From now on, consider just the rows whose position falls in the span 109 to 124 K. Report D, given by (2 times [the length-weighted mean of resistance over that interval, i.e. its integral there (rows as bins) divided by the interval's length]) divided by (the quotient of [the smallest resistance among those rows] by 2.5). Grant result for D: 5.3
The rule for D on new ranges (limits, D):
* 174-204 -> 5.6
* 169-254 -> 6.0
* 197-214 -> 5.2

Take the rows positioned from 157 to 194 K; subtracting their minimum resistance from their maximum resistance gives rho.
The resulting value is 3.4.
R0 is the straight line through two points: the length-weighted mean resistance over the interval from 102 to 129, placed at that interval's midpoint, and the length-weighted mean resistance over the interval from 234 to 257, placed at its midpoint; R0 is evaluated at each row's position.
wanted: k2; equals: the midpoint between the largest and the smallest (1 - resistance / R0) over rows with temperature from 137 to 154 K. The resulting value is 0.012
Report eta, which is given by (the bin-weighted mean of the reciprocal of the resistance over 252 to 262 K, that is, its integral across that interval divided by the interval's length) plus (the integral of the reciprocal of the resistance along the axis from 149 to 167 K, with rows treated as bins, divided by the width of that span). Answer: 0.0817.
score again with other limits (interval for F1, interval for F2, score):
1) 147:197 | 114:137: 41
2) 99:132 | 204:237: 43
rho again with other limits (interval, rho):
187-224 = 5.1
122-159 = 5.8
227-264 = 6.2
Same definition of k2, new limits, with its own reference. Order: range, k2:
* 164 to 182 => 0.030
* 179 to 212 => -0.013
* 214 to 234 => -0.051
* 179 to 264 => -0.030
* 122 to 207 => 0.024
